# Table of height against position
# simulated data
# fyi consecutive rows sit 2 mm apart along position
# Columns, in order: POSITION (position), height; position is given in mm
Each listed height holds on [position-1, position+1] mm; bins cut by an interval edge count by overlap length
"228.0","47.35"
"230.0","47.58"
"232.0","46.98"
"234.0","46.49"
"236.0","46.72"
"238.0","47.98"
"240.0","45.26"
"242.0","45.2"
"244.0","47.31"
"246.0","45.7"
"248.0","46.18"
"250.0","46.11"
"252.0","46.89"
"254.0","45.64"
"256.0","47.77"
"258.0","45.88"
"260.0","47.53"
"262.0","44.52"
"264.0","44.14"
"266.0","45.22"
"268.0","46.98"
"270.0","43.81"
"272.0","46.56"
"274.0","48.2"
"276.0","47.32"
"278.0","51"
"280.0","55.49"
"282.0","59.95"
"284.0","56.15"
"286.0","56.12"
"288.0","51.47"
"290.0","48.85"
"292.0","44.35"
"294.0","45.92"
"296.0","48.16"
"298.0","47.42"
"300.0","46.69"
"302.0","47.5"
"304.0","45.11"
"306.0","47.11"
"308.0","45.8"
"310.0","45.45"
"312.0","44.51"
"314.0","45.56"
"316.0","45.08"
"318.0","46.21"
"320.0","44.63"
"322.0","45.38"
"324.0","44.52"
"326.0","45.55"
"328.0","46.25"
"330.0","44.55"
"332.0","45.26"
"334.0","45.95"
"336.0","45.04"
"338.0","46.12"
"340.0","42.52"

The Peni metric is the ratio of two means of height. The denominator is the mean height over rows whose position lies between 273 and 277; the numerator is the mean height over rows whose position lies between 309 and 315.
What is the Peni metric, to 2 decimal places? 0.95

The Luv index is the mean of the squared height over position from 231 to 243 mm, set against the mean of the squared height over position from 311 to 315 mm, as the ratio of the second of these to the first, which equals 0.94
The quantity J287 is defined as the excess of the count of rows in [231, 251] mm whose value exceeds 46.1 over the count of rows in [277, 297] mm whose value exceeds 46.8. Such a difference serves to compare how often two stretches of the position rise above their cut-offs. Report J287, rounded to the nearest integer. -1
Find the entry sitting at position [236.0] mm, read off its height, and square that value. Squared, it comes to 2183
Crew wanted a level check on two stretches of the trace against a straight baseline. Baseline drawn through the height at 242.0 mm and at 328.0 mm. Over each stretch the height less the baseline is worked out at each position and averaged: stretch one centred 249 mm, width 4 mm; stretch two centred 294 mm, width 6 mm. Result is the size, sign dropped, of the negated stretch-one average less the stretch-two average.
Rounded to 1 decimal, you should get 1.2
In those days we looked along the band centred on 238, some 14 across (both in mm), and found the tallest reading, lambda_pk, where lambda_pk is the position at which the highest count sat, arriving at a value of 238.0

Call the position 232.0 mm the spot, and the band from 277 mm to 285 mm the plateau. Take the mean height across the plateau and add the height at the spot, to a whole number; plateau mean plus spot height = 103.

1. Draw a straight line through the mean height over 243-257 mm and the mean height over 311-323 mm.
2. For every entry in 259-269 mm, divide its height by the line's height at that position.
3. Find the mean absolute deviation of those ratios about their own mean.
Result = 0.027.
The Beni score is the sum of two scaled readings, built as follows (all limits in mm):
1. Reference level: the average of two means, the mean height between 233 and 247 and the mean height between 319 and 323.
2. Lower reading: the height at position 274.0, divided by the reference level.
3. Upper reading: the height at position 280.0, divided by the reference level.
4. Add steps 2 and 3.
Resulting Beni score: 2.27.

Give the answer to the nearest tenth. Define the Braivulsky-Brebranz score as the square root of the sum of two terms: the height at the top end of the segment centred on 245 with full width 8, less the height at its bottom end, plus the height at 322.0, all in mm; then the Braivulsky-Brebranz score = 6.8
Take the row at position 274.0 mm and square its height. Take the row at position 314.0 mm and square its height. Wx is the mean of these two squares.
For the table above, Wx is 2199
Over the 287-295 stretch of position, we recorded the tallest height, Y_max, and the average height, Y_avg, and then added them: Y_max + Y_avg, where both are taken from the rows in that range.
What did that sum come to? 99.1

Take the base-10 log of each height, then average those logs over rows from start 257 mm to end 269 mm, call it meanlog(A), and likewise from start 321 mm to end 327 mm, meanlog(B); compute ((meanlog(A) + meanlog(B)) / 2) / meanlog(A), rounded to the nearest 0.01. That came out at 1.00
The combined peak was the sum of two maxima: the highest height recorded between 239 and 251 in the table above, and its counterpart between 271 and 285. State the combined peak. 107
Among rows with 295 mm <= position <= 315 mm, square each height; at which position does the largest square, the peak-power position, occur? 296.0 mm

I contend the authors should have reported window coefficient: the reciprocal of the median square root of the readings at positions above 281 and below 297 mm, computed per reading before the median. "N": 0.141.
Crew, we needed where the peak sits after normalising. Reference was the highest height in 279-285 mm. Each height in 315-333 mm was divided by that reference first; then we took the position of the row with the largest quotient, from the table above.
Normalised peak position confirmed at 328.0 mm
